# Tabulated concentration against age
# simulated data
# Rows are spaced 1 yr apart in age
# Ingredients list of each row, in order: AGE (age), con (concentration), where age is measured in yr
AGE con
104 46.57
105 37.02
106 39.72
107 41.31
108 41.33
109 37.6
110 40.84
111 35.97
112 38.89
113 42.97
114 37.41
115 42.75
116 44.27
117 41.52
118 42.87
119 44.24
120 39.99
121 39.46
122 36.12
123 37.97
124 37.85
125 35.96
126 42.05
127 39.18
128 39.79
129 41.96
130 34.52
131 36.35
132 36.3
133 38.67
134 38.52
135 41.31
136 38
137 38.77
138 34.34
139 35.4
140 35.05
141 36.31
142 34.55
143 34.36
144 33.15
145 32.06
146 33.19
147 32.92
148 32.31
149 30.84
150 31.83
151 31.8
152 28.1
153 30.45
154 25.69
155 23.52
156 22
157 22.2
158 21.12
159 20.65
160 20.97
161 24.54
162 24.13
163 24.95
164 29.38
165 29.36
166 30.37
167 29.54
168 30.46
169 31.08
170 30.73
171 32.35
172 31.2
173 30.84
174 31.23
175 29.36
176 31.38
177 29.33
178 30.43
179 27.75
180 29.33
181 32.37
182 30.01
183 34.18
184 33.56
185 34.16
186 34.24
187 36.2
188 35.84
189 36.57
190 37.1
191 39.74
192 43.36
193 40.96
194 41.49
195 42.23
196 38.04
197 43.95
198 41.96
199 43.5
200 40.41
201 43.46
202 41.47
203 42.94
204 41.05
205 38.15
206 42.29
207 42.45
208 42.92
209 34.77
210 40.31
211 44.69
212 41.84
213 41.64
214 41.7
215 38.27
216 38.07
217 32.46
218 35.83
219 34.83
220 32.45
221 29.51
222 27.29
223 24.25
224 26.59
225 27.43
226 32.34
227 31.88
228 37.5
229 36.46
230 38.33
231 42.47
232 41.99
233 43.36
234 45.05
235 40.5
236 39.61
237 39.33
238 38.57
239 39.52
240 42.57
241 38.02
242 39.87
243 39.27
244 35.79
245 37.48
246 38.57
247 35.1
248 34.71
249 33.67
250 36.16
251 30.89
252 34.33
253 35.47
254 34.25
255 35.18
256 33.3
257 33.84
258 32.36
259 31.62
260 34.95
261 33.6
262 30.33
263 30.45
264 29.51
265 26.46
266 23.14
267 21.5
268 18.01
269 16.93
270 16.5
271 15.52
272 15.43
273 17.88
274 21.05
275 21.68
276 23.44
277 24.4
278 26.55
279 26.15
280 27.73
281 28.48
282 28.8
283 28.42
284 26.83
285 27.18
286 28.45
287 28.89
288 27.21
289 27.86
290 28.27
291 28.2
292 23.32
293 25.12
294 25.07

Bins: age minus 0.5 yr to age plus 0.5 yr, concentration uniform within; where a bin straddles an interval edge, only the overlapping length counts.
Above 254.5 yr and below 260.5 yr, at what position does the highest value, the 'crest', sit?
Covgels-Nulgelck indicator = 255 yr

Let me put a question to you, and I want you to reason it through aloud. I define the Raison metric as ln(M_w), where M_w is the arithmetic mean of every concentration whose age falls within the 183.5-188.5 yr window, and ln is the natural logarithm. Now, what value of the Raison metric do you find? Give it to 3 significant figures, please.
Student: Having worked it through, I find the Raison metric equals 3.55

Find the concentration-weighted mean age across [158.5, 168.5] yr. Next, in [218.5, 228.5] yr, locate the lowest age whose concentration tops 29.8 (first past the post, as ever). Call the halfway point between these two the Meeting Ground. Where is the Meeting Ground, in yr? 191.4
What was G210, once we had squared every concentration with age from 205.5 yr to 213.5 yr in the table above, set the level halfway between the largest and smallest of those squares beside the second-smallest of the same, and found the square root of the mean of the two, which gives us 40.2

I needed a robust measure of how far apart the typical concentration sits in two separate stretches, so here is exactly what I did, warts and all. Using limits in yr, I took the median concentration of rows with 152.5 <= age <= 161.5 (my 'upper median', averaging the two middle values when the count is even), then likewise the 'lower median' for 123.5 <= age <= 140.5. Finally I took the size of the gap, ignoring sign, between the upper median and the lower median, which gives 16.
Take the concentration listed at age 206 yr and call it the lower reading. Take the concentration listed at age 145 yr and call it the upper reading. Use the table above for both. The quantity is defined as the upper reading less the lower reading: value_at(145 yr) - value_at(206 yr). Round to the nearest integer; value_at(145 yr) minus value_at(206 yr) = -10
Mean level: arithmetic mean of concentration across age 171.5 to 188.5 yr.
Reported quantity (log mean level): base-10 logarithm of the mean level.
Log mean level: 1.50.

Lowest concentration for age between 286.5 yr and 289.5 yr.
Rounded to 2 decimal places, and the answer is 27.21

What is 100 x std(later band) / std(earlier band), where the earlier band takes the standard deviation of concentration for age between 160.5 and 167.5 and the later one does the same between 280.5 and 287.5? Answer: 29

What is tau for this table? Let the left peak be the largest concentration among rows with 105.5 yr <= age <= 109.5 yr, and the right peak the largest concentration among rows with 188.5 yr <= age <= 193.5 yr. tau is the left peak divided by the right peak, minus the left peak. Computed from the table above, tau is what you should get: -40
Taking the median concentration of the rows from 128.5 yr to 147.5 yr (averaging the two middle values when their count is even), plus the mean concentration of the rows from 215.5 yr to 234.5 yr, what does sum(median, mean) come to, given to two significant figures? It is 70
